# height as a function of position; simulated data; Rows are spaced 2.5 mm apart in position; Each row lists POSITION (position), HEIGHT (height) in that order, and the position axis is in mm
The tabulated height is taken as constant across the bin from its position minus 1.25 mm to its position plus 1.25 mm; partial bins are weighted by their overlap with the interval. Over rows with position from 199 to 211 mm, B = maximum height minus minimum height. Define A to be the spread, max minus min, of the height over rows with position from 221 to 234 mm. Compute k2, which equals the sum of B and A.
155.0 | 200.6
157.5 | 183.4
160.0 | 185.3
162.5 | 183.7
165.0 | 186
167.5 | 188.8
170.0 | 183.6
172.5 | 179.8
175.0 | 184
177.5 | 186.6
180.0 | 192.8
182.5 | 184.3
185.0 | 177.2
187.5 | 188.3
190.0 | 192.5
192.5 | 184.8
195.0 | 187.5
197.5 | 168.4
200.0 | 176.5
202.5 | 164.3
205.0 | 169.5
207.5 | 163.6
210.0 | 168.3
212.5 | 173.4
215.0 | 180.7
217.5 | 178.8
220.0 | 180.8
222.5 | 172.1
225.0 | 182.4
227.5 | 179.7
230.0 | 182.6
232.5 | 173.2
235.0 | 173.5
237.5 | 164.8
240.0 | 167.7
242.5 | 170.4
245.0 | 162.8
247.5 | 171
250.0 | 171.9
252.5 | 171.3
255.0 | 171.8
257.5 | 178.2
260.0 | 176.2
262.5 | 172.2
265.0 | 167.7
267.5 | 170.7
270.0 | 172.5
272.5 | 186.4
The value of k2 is 23.4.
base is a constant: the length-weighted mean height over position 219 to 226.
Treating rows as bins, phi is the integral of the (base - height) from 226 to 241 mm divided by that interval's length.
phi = 4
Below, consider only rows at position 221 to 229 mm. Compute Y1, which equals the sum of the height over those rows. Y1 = 534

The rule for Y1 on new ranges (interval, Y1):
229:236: 529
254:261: 526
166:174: 552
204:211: 501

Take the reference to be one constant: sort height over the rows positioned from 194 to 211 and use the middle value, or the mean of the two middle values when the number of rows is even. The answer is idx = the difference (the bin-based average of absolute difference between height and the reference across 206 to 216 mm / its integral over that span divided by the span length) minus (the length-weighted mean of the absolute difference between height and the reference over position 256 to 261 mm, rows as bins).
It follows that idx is -3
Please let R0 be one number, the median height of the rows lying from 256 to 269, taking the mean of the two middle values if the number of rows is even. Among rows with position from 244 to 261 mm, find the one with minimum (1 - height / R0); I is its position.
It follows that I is 257.5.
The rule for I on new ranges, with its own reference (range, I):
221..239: 230.0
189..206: 190.0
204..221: 220.0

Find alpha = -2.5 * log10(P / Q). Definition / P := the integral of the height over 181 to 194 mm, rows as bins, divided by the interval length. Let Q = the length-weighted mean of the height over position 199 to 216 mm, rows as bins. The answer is -0.09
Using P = 186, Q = 171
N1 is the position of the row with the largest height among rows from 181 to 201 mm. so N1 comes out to 190.0 mm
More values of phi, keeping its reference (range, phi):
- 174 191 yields -8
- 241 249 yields 10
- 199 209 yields 10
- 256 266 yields 5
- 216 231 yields -1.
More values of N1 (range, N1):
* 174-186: 180.0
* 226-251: 230.0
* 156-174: 167.5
